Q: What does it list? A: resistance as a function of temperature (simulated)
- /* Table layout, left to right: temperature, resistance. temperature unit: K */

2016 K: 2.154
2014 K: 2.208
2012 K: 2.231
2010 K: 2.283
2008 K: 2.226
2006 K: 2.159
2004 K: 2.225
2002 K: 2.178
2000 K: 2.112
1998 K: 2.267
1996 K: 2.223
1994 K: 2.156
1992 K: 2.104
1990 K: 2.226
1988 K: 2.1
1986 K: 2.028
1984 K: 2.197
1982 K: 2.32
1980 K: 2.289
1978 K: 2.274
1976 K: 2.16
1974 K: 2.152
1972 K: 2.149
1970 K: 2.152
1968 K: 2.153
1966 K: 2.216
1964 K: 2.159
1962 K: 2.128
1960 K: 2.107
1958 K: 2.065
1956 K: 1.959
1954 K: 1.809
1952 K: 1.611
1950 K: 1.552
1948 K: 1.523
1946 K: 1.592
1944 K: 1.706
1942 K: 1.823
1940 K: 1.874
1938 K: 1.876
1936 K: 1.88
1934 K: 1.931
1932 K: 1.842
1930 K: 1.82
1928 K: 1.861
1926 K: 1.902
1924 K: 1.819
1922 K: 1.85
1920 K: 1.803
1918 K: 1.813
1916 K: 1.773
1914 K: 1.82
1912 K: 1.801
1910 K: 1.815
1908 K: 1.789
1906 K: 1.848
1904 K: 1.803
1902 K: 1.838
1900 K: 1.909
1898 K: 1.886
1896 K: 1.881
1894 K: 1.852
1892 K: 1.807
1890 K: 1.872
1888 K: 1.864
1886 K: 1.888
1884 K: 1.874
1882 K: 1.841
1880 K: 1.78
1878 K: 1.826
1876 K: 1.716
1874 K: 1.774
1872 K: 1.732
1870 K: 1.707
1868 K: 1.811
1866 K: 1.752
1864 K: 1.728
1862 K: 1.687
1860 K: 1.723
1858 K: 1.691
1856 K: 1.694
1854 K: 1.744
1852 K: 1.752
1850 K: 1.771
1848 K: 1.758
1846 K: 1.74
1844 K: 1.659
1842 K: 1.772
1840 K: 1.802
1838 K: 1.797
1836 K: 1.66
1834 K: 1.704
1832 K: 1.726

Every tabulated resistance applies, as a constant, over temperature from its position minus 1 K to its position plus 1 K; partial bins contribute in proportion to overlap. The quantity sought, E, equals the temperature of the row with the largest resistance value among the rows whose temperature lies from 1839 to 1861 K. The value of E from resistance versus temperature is 1840 K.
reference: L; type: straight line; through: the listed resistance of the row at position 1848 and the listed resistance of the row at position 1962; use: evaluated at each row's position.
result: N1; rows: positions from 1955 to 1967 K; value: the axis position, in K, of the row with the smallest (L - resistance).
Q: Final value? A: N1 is 1966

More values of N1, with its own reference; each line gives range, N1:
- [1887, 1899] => 1890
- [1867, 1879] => 1868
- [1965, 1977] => 1966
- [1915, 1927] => 1926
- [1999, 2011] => 2010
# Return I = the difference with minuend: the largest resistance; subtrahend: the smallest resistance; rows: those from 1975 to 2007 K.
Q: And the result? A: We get 0.29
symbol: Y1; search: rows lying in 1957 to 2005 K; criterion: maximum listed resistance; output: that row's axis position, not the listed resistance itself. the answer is 1982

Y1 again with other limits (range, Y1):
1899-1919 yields 1900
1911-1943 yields 1934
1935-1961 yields 1960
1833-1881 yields 1878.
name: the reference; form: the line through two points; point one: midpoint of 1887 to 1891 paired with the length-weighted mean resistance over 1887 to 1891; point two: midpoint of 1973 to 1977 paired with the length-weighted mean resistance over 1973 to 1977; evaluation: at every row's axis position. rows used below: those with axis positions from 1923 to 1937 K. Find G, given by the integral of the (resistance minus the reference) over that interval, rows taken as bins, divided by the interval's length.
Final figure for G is -0.140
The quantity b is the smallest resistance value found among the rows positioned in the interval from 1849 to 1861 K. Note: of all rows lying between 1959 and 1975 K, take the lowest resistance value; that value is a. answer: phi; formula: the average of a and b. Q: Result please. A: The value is 1.90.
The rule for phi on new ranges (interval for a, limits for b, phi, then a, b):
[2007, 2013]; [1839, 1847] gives 1.94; 2.226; 1.659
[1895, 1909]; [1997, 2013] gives 1.95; 1.789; 2.112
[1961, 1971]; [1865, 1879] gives 1.92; 2.128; 1.707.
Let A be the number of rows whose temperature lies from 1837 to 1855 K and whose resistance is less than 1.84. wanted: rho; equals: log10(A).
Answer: 1.0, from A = 9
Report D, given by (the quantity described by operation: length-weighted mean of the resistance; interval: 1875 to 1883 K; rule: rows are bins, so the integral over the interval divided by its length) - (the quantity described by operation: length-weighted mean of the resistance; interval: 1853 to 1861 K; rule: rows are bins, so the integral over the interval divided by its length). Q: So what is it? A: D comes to 0.08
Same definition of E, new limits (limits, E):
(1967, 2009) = 1982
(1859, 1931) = 1900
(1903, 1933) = 1926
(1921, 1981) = 1980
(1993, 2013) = 2010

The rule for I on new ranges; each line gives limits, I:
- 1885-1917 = 0.14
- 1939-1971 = 0.69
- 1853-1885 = 0.19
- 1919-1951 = 0.41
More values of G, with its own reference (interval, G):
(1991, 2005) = -0.052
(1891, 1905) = -0.044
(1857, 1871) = -0.056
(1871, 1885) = -0.039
